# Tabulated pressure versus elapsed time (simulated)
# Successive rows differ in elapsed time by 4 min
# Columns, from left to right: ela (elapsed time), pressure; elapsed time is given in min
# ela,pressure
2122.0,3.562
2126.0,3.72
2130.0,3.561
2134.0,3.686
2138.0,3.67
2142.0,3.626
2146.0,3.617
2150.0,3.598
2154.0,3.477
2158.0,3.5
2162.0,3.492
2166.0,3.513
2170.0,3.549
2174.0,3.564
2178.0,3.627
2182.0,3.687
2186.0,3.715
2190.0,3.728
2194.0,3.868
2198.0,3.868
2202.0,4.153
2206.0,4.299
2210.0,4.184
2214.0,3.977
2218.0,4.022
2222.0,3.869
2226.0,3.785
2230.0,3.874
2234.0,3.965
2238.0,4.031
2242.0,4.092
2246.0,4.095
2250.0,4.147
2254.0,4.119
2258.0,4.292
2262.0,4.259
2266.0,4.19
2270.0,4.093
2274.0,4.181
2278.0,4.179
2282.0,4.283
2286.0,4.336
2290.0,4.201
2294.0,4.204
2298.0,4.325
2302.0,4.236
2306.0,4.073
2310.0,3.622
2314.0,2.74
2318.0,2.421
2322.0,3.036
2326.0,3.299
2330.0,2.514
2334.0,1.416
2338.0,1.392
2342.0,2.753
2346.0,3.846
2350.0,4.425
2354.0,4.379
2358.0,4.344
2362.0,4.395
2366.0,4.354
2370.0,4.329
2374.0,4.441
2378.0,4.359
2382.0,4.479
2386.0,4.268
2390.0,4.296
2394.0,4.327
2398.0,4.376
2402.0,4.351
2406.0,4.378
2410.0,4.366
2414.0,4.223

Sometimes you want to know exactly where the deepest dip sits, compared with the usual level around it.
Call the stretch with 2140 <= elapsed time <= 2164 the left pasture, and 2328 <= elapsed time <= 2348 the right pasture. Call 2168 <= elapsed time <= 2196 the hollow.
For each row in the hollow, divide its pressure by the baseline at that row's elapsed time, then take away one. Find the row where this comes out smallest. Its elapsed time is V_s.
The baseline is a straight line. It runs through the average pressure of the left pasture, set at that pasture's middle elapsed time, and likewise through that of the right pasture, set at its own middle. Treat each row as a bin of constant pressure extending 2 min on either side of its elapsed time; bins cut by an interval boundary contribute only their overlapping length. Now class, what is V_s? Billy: 2170.0 min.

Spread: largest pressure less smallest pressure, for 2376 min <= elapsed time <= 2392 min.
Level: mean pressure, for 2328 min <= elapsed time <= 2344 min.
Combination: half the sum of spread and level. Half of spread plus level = 1.11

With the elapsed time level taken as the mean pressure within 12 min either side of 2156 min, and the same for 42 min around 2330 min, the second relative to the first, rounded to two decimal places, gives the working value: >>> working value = 1.00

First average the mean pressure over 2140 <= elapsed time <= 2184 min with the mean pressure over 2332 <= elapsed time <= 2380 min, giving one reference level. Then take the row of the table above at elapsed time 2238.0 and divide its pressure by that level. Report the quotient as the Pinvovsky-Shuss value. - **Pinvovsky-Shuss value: 1.11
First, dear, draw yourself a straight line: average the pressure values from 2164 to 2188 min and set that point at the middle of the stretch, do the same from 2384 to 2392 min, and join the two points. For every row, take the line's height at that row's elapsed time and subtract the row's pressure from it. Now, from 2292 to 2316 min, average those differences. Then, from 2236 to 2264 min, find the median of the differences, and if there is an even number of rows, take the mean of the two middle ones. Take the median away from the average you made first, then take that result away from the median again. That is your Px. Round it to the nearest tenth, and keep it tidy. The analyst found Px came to -0.7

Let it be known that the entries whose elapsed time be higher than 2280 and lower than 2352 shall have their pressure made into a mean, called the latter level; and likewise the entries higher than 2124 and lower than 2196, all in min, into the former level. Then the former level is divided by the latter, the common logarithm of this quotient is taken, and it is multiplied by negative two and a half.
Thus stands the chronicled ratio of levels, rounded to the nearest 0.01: -0.07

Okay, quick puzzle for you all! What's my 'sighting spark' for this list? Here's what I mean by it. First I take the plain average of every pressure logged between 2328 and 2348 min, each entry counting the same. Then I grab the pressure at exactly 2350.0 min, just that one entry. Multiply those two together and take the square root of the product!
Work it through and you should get 3.2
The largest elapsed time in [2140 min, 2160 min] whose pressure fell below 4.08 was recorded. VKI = 2158.0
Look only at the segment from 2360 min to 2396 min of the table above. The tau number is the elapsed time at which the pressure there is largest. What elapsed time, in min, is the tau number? 2382.0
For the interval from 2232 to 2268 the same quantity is 2258.0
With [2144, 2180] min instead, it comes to 2178.0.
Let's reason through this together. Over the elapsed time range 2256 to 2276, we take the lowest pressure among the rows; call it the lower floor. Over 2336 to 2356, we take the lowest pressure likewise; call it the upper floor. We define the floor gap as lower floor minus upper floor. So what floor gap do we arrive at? 2.7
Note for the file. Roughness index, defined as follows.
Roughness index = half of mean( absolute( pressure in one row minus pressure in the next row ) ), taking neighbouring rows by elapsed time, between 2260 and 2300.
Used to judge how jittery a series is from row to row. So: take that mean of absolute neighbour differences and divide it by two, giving 0.037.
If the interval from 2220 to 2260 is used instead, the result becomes 0.036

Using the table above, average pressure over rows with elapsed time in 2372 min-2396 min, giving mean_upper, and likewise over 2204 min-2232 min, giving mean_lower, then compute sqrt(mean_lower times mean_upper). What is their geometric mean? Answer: 4.18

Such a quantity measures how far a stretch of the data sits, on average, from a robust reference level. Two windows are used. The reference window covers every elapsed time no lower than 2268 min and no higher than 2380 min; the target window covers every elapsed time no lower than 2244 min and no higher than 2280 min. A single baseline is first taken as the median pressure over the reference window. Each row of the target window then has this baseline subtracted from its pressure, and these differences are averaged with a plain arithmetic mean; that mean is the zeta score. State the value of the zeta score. 0.0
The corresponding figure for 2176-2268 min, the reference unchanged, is -0.2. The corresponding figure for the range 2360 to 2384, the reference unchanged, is 0.2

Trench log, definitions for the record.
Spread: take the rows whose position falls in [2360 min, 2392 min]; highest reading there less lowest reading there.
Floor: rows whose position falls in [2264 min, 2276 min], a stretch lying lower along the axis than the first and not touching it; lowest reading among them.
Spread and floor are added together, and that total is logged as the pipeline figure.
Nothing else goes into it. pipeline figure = 4.3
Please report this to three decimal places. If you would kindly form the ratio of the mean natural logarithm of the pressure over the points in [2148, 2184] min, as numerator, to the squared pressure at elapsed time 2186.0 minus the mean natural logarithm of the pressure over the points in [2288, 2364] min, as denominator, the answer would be 0.101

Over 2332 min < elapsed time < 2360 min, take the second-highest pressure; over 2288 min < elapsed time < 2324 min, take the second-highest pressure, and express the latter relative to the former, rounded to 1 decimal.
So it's 1.0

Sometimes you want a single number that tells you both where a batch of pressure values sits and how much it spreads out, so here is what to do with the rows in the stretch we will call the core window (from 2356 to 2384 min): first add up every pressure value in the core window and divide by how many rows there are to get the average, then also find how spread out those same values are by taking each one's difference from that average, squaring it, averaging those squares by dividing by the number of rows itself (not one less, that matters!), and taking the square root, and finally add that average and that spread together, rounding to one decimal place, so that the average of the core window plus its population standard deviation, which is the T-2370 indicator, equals 4.4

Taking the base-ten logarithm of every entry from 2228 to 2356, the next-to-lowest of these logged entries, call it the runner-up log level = 0.15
